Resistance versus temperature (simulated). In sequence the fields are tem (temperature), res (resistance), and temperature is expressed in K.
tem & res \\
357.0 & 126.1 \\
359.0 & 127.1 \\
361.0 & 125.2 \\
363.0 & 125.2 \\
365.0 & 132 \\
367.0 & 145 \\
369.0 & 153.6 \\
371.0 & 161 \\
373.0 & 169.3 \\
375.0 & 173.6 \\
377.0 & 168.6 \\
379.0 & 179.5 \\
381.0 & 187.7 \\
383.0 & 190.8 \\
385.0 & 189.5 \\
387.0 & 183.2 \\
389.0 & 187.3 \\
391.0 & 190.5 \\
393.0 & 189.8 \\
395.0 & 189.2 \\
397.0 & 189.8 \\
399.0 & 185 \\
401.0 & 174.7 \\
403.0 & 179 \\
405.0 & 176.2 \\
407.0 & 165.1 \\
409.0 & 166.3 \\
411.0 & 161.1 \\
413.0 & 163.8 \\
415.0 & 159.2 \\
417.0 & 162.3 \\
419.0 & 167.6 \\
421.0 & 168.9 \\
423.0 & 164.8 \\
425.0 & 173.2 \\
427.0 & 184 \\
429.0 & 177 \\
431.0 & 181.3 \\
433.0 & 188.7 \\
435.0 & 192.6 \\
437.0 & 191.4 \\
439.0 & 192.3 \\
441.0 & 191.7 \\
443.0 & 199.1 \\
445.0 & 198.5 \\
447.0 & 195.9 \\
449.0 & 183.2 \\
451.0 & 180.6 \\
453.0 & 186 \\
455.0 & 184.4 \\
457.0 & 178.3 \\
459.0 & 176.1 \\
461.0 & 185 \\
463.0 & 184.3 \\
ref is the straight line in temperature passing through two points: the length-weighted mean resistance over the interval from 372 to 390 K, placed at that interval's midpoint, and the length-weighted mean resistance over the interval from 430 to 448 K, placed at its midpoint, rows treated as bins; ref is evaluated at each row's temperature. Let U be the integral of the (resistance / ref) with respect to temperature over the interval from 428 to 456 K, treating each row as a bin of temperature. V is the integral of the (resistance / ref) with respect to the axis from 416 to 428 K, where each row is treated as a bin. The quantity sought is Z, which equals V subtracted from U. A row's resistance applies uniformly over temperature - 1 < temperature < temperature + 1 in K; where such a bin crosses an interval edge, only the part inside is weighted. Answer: 17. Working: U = 27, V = 11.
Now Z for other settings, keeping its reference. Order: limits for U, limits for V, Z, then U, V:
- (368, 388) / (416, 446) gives -9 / 19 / 29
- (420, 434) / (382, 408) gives -13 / 13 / 26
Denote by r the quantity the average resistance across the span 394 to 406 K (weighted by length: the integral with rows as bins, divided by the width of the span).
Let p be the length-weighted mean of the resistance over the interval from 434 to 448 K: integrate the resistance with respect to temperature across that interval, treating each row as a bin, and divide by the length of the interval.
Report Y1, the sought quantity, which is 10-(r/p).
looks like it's 9.06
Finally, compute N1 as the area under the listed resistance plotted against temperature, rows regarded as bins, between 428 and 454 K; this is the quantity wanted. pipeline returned 4917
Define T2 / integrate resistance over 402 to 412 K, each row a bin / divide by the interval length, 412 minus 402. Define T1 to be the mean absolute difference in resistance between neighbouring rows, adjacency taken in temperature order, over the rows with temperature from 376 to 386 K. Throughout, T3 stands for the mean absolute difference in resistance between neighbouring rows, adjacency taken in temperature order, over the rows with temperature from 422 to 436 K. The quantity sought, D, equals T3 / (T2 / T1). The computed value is 0.24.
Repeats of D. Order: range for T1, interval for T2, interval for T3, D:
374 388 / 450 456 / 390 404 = 0.11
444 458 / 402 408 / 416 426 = 0.14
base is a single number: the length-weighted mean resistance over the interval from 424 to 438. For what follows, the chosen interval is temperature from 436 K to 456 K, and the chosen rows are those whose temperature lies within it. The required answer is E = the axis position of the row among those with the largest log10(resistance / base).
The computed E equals 443.0 K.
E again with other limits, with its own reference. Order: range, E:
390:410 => 391.0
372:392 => 383.0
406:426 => 425.0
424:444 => 443.0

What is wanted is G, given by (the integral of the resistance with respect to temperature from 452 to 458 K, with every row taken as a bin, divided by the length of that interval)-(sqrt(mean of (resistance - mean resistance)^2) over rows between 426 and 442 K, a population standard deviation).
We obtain 177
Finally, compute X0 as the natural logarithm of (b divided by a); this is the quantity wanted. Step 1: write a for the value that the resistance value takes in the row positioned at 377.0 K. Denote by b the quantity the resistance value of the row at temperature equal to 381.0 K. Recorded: 0.11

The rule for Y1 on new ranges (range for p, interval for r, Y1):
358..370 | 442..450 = 8.56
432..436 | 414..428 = 9.12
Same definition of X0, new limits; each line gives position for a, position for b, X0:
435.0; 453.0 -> -0.03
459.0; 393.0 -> 0.07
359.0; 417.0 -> 0.24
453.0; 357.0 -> -0.39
